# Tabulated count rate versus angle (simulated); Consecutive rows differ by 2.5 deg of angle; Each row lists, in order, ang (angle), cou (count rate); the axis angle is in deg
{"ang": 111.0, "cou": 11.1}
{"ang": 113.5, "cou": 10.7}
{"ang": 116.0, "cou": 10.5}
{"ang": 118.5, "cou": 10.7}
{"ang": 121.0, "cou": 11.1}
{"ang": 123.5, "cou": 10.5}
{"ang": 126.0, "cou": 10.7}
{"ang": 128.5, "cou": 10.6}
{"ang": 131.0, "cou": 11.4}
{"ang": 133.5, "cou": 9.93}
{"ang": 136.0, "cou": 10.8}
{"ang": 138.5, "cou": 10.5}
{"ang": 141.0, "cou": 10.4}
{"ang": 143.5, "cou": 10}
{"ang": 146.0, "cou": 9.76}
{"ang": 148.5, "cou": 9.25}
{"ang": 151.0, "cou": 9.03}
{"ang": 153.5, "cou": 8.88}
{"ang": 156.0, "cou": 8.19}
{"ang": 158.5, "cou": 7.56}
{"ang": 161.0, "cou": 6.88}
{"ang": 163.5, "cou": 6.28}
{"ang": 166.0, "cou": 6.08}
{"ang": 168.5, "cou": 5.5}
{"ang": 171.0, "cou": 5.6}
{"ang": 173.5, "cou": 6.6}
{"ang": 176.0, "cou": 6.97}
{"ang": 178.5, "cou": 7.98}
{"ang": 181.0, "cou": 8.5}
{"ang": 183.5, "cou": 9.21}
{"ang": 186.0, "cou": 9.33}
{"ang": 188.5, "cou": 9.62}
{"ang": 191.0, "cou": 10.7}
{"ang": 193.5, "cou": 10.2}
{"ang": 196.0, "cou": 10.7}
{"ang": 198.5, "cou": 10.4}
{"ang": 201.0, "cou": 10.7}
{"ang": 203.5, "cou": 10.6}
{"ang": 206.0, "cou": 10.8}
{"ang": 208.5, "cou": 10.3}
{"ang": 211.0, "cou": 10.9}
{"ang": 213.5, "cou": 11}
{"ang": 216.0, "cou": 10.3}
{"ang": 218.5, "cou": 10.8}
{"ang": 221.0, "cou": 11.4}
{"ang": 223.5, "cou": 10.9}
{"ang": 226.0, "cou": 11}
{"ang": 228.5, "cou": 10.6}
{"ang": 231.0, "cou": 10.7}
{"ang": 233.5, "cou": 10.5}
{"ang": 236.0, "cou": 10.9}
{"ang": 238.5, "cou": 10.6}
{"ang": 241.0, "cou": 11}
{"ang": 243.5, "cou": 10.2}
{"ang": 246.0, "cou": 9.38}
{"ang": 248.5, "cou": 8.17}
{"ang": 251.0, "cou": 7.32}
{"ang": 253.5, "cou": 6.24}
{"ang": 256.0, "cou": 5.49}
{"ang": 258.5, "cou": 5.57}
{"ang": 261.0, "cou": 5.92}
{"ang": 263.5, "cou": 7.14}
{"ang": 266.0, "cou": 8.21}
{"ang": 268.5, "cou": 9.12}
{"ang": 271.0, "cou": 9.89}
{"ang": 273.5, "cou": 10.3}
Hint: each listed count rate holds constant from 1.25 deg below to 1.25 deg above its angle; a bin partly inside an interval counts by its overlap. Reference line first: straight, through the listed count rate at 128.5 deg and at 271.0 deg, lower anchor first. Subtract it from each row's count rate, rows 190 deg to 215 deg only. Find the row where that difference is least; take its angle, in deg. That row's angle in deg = 193.5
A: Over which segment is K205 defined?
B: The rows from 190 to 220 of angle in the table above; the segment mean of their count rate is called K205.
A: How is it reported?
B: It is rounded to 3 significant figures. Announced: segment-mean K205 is 10.6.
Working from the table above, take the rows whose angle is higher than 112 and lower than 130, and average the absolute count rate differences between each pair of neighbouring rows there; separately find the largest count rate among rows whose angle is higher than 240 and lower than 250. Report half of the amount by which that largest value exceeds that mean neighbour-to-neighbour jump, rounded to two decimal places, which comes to 5.36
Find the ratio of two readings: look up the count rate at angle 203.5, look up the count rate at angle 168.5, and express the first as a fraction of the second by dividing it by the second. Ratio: 1.9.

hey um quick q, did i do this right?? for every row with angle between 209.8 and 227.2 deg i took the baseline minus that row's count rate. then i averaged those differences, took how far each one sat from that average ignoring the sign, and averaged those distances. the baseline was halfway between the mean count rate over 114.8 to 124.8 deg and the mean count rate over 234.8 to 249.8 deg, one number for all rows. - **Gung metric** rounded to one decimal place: 0.2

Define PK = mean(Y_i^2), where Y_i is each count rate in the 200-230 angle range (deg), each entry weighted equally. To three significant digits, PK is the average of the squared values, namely 116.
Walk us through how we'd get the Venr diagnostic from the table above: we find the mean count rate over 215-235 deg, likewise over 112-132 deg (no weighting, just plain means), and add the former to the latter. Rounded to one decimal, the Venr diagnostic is 21.6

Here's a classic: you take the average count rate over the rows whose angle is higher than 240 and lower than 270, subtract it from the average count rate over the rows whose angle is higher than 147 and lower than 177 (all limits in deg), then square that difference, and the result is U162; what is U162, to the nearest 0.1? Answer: 0.3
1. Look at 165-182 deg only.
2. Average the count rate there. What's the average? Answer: 6.7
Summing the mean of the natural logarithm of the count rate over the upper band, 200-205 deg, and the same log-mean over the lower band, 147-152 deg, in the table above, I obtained 4.58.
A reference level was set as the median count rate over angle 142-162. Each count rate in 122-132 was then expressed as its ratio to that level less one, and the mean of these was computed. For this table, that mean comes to 0.21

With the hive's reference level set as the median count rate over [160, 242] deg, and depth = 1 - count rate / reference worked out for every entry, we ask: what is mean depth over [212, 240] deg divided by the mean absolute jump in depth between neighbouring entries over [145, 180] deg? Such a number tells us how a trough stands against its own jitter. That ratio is -0.6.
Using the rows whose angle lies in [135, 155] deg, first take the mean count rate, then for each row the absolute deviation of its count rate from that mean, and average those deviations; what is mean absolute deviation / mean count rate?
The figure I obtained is 0.061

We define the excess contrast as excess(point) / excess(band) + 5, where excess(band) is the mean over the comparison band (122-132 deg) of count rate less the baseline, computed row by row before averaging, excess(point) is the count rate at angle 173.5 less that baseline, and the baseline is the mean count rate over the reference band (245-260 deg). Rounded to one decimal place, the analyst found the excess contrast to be 4.9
